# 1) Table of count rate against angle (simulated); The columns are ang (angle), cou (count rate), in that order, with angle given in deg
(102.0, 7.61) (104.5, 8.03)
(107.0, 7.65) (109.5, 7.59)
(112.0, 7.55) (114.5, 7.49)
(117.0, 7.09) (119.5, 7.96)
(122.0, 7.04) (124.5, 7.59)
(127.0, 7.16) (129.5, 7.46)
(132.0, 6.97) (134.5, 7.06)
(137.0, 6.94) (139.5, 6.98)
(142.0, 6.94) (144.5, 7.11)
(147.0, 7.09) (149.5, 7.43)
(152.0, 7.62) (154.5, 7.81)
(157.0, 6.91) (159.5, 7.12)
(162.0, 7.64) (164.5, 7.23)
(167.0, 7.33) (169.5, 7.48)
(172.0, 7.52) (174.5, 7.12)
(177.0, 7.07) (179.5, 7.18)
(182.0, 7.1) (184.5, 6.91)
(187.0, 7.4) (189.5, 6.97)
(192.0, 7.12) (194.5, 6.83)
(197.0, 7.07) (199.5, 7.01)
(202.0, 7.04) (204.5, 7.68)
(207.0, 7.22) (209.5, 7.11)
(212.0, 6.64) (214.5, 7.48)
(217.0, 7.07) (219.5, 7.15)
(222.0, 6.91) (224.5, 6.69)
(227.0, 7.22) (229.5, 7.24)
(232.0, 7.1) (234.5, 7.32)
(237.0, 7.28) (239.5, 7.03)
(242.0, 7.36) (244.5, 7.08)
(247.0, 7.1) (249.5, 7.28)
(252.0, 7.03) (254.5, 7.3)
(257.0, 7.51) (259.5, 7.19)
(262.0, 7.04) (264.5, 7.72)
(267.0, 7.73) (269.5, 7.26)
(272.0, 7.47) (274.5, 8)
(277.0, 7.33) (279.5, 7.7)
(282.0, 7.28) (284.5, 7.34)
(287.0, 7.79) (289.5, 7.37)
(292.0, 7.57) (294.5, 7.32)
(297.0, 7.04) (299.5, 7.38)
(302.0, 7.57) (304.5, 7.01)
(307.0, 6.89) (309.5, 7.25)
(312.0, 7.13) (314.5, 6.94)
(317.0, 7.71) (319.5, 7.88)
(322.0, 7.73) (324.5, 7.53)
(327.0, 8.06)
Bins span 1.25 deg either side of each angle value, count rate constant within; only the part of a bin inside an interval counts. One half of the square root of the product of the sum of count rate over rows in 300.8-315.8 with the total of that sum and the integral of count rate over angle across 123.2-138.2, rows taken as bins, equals 40.2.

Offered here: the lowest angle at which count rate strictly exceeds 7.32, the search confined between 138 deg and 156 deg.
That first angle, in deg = 149.5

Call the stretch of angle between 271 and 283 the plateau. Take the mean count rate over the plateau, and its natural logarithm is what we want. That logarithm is 2.02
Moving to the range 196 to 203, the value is 1.95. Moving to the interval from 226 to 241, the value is 1.97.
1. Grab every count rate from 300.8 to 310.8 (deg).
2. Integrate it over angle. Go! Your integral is 72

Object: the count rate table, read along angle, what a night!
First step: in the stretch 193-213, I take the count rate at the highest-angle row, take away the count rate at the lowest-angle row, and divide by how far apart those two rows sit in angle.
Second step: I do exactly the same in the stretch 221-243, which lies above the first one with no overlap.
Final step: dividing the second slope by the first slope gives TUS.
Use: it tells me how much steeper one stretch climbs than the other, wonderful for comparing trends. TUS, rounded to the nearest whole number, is -2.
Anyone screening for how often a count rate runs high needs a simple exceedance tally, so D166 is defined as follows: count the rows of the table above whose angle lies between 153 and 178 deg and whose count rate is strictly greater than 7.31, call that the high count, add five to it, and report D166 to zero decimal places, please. 10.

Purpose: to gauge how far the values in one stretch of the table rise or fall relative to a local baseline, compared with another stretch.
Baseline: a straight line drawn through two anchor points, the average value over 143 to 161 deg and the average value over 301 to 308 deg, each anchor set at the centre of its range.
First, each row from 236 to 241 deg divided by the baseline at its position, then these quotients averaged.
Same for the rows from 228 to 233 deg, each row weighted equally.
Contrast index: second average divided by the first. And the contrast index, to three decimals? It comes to 1.001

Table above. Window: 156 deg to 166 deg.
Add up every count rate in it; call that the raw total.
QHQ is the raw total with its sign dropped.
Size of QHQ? 28.9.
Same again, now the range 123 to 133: 29.2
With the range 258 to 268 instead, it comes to 29.7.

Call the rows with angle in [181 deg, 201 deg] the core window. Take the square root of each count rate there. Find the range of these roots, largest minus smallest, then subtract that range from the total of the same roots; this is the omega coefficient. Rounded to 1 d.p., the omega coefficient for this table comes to 21.1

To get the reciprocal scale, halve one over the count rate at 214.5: 0.0668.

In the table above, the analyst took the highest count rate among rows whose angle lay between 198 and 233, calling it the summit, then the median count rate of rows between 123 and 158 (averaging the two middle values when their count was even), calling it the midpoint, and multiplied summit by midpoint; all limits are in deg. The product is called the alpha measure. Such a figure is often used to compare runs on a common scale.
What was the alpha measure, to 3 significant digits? 54.5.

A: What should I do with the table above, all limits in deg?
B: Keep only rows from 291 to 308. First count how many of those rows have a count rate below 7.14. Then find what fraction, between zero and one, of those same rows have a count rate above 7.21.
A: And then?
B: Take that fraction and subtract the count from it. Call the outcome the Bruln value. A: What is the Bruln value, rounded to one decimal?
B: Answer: -2.4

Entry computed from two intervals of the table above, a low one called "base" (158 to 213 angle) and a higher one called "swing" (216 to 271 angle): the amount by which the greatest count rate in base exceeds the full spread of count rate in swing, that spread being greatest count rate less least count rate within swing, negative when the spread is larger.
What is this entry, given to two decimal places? 6.64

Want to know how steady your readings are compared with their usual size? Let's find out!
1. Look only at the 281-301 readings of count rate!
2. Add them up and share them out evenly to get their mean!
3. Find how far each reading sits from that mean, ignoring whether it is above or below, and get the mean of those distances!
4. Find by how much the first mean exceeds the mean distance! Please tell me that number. 7.24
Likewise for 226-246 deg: 7.10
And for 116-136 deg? 7.01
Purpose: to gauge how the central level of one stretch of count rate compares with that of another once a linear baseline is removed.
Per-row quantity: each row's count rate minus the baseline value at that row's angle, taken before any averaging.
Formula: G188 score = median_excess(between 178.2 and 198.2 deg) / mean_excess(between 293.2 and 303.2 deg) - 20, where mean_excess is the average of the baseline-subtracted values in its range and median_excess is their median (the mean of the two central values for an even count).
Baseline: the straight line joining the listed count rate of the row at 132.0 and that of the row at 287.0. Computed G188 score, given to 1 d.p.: -19.6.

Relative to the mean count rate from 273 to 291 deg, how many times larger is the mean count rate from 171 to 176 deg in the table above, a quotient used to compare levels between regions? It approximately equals 0.97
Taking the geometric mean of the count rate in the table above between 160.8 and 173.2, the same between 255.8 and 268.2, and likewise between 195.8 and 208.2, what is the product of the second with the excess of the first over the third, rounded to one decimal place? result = 1.8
